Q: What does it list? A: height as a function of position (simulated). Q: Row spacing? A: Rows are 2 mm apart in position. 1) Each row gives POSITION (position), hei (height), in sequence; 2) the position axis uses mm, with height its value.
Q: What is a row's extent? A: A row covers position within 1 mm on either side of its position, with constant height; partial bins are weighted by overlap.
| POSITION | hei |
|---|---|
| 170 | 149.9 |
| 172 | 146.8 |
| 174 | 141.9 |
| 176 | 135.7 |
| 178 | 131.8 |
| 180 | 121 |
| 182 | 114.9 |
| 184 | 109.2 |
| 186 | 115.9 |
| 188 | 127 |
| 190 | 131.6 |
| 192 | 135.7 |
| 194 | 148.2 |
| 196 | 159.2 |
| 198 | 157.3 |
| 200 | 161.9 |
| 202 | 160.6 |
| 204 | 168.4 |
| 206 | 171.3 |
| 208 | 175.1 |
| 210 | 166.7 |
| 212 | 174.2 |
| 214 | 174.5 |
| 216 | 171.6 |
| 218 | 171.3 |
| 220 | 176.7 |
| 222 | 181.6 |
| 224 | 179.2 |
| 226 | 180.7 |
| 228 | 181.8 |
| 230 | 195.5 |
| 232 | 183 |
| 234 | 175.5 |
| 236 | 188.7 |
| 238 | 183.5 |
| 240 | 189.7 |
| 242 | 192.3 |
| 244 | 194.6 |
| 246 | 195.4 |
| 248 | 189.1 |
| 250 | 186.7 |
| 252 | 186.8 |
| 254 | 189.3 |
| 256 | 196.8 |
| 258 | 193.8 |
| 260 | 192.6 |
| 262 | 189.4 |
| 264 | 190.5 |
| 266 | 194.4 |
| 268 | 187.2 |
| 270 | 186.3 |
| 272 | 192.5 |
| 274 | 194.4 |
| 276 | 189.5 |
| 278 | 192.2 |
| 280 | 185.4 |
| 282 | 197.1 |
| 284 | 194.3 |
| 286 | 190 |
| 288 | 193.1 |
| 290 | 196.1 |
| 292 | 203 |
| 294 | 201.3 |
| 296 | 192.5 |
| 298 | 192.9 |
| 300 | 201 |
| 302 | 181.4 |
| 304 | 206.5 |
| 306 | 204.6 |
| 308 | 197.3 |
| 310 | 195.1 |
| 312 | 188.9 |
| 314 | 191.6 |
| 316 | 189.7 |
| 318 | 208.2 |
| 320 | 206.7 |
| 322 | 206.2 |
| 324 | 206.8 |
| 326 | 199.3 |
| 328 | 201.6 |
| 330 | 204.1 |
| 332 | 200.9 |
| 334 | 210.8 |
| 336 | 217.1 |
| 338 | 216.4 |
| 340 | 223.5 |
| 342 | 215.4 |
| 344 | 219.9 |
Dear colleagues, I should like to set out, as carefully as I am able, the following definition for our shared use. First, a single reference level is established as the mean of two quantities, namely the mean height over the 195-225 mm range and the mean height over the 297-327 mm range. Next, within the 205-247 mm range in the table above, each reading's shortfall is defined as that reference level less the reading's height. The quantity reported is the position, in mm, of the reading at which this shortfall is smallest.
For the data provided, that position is 230 mm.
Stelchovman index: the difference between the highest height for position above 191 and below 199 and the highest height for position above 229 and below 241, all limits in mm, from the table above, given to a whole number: -36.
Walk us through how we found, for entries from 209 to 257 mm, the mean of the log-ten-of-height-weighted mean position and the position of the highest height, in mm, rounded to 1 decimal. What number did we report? 244.6 mm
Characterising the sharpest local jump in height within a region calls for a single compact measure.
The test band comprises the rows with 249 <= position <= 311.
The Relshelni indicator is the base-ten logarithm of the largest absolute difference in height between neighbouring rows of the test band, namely 1.40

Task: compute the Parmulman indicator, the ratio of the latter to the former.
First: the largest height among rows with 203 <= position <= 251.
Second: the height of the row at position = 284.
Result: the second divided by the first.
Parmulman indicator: 0.99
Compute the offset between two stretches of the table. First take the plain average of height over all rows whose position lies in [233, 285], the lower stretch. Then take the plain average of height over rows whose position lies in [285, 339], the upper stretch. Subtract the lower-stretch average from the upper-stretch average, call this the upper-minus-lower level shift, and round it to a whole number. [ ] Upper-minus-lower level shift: 10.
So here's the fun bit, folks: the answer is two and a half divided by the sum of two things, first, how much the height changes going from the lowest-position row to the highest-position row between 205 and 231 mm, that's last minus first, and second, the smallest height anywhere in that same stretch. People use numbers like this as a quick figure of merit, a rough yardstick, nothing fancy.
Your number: 0.0131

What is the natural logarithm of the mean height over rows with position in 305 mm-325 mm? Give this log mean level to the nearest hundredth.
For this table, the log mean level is 5.30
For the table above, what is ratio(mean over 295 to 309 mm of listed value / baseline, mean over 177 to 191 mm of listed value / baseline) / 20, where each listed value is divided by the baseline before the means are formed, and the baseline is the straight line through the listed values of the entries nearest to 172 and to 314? 0.065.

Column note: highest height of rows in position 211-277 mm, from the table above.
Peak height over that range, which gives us 196.8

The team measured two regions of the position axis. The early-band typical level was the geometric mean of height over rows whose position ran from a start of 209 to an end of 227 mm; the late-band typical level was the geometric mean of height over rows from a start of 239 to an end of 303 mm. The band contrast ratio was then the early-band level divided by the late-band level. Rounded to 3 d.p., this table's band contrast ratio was 0.911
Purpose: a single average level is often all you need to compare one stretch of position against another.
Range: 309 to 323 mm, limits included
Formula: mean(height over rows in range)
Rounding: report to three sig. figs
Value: 198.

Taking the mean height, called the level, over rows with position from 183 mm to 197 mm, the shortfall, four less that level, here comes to -128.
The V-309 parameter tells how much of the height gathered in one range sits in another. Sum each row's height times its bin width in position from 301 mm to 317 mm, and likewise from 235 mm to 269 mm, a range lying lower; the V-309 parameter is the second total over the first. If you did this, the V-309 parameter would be 2.1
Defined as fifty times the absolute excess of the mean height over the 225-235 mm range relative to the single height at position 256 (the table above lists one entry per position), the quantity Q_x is 675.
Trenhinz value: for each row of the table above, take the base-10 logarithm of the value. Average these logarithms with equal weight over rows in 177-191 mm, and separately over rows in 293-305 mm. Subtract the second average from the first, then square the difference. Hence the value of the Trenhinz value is 0.0431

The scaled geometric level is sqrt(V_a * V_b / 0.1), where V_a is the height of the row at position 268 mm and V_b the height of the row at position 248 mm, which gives 595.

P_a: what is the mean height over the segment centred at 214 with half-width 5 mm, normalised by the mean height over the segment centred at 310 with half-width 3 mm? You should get 0.89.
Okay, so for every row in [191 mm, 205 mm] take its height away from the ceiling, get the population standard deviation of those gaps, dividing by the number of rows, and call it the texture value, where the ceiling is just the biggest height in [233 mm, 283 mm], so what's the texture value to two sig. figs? 10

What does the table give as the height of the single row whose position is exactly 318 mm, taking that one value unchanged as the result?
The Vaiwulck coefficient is 208.2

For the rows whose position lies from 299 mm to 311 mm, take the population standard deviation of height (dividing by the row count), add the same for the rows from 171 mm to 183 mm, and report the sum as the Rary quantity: 19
